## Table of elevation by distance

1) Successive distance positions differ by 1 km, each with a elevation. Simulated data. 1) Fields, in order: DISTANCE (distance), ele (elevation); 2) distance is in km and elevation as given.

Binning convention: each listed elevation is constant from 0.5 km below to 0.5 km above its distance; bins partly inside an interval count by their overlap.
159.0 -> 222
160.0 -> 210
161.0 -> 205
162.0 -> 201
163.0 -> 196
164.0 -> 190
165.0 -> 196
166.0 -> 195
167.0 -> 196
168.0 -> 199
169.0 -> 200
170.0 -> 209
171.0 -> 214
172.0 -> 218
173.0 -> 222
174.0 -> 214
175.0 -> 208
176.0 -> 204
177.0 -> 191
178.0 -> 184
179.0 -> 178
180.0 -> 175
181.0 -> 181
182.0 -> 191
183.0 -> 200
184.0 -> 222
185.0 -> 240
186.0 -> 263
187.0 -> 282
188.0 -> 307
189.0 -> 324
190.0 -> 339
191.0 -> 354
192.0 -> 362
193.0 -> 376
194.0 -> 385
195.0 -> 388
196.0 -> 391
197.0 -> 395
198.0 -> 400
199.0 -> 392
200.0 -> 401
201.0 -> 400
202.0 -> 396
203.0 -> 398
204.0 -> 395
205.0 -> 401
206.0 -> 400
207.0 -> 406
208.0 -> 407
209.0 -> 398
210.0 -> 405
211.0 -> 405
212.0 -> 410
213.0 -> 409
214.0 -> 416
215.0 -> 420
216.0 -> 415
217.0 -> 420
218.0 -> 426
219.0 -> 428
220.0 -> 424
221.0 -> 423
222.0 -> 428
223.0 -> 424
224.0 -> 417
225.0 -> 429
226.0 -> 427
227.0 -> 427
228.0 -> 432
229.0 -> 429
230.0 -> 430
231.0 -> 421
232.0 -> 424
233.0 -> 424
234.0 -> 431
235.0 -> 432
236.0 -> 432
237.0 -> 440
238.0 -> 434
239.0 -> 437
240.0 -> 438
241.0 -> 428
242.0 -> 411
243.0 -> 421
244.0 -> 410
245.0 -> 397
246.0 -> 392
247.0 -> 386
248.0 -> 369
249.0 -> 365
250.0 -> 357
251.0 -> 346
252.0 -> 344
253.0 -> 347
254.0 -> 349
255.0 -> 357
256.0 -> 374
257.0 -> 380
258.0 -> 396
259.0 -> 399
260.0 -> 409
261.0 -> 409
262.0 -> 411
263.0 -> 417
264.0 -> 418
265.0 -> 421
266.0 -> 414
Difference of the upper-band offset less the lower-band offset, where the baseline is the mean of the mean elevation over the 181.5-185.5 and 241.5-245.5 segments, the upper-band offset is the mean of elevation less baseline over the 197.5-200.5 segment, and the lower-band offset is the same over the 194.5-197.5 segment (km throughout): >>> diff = 6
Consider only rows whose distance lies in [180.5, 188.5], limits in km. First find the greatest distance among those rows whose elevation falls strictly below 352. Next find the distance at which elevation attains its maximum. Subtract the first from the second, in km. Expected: 0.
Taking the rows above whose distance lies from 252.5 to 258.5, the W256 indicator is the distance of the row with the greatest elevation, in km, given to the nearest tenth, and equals 258.0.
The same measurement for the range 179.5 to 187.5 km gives 187.0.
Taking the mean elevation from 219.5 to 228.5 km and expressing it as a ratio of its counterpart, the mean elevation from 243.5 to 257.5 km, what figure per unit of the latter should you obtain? 1.2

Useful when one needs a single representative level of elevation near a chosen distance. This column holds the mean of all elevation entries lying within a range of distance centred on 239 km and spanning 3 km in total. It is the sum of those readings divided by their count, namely 436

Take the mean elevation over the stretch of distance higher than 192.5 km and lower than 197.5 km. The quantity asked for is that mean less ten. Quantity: 377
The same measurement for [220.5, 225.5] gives 414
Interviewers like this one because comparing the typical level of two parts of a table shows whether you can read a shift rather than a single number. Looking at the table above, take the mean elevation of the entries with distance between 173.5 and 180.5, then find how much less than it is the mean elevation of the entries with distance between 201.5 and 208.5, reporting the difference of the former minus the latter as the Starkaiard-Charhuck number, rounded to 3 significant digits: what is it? -207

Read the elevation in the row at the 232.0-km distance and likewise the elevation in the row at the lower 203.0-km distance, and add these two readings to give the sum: 822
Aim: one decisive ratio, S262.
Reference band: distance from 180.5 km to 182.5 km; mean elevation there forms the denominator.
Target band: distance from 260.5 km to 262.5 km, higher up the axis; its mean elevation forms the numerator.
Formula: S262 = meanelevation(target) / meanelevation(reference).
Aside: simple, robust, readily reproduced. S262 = 2.2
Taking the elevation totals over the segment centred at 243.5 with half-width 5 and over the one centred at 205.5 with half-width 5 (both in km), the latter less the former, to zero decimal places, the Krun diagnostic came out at -83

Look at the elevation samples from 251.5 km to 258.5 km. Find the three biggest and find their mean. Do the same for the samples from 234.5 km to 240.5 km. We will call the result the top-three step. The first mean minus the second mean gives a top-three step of -55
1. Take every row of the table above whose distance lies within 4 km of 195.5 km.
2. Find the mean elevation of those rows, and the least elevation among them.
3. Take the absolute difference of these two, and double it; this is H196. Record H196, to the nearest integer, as 48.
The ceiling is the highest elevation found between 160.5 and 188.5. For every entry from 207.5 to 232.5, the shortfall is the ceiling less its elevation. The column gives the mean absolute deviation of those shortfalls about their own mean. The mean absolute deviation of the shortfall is 8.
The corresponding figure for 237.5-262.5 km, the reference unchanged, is 26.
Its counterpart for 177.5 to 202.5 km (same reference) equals 78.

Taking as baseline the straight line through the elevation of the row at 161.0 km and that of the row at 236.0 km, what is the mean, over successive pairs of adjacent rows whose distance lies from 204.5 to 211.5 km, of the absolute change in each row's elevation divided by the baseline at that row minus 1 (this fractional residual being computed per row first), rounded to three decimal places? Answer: 0.014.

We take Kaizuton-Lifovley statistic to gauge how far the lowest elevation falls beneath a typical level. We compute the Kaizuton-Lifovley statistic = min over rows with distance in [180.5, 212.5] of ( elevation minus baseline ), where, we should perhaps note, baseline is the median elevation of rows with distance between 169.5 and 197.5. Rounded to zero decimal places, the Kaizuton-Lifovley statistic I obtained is -41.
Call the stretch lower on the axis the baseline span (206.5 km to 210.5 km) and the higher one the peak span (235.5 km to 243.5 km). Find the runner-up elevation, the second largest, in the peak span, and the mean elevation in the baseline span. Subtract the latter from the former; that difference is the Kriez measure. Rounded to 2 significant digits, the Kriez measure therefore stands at 34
